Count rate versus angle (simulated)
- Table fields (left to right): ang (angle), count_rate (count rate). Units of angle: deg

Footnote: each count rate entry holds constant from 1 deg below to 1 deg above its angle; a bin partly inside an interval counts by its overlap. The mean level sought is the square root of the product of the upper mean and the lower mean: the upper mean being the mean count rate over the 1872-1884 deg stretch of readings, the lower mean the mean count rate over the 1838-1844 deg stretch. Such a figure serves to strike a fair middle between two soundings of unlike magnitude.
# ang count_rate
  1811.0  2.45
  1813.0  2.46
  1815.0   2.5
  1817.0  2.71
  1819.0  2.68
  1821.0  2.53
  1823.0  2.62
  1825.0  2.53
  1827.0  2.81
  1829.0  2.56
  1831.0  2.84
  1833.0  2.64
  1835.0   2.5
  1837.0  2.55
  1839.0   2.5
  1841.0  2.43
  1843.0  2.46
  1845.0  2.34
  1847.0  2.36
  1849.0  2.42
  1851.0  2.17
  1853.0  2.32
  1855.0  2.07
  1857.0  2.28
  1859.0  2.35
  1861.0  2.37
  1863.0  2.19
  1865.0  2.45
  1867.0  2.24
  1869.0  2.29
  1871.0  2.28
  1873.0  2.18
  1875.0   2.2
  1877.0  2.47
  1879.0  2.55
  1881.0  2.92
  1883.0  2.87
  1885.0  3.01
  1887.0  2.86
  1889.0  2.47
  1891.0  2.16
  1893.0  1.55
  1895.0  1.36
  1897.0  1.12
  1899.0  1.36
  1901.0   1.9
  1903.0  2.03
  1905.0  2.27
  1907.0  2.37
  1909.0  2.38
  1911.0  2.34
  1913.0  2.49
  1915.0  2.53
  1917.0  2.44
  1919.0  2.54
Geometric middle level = 2.50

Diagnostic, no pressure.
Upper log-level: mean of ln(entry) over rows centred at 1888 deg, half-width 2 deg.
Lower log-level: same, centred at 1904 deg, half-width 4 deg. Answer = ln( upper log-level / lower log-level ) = 0.25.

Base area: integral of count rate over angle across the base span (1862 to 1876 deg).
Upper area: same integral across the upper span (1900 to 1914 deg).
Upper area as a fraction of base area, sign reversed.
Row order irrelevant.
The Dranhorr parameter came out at -1.00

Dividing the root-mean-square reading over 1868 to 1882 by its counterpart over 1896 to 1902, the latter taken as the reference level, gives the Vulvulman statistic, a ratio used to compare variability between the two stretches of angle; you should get 1.6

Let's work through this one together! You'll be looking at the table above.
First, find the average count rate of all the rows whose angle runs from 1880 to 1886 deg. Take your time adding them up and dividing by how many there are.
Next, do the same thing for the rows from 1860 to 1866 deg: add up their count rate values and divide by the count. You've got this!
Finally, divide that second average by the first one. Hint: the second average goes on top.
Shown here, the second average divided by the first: 0.80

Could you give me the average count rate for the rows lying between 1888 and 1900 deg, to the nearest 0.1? 1.7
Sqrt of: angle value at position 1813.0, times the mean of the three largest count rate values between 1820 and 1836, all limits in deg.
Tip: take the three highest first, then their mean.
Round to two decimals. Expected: 2.61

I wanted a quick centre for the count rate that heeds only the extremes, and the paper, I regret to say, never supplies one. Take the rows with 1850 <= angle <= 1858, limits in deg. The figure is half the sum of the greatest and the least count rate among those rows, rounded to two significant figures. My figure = 2.2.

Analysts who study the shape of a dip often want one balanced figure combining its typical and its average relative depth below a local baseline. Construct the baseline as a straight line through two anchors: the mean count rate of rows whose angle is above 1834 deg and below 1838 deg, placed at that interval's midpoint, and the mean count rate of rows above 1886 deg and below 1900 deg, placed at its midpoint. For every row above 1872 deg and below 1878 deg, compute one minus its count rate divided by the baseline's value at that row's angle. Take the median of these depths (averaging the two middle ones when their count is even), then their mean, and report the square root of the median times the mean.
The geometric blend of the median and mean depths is 0.088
